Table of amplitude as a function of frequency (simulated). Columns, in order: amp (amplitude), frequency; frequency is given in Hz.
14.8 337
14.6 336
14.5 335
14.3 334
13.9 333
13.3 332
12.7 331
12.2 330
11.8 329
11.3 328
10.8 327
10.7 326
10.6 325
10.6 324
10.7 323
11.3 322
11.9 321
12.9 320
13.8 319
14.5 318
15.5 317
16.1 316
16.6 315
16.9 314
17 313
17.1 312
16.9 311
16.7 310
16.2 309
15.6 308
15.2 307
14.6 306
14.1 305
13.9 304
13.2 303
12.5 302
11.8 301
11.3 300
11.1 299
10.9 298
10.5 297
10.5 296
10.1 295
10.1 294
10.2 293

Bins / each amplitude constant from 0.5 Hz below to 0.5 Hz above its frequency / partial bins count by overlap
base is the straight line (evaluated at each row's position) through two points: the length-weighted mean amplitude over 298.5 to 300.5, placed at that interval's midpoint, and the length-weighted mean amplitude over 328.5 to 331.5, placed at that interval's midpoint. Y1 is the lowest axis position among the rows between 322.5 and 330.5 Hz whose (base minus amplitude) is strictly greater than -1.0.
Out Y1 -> 323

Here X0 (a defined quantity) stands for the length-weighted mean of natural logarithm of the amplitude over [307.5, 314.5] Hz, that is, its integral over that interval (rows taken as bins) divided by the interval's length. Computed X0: 2.81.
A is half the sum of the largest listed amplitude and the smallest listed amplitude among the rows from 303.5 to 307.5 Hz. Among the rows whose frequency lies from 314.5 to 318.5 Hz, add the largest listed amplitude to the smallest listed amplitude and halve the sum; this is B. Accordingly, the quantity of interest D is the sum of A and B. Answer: 30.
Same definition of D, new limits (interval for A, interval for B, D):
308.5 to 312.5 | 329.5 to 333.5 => 30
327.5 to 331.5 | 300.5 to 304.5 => 25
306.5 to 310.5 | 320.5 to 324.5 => 27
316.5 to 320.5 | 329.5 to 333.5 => 27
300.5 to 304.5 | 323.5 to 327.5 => 24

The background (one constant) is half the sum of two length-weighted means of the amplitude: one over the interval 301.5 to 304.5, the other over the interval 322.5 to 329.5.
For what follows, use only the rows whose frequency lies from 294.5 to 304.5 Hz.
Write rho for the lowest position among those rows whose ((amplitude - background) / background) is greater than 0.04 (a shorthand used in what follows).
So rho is 303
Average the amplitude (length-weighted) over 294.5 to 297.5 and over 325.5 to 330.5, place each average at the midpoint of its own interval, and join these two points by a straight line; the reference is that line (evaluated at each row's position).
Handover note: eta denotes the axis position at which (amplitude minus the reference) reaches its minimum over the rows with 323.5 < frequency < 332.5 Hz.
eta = 325 Hz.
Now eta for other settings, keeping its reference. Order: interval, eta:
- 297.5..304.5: 298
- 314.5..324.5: 324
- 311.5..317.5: 317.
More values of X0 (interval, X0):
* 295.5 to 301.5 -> 2.40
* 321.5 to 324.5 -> 2.39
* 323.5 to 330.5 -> 2.41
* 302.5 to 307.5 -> 2.65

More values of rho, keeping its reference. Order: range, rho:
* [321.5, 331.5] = 331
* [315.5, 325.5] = 316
